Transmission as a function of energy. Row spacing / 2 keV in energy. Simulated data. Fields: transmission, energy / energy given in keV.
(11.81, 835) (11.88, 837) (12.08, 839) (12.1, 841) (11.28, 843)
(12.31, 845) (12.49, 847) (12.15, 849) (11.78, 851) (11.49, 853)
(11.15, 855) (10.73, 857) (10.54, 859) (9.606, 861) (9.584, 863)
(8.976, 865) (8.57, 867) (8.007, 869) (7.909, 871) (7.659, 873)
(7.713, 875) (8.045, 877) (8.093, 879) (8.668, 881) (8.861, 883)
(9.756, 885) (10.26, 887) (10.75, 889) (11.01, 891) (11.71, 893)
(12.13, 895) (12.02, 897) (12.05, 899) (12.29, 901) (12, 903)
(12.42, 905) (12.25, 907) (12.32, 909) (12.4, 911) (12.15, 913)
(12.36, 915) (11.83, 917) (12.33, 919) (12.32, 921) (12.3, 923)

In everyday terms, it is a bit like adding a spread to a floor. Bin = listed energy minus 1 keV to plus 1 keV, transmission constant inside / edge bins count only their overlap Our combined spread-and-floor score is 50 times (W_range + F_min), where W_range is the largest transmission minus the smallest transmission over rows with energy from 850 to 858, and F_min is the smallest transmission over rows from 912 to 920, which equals 644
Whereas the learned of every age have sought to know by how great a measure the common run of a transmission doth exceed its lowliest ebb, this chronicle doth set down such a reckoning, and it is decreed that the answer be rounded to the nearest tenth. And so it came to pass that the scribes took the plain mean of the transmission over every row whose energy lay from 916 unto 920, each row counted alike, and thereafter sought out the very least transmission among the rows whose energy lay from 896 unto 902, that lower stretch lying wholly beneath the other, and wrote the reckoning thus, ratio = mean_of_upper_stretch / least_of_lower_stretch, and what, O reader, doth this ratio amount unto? 1.0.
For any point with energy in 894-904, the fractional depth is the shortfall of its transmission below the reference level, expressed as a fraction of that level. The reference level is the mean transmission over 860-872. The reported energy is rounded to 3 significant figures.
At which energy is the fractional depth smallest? 901 keV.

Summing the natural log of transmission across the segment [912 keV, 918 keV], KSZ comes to 7.5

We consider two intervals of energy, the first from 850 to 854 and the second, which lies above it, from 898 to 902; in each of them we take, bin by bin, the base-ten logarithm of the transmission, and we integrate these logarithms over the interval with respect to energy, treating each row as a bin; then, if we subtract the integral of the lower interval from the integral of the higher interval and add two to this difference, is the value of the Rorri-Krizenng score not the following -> 2.08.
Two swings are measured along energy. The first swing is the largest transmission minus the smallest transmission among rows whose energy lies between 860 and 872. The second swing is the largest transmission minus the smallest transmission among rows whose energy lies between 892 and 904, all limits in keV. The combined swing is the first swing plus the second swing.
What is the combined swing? 2.3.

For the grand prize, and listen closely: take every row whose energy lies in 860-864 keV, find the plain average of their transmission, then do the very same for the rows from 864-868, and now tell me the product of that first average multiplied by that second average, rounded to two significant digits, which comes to 84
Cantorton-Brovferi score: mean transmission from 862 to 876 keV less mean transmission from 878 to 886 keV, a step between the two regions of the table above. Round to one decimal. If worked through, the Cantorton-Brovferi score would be -0.5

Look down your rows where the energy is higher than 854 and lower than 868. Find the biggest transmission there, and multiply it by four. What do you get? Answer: 45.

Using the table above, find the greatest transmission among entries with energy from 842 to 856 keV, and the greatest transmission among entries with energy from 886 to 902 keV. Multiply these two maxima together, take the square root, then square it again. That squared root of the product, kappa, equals 154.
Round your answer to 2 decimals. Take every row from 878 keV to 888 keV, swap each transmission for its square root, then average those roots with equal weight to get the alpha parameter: 3.02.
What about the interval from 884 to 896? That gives 3.30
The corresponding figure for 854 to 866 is 3.18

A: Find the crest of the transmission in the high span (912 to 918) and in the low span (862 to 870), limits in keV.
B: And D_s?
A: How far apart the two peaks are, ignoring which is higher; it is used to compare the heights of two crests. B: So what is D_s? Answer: 2.8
